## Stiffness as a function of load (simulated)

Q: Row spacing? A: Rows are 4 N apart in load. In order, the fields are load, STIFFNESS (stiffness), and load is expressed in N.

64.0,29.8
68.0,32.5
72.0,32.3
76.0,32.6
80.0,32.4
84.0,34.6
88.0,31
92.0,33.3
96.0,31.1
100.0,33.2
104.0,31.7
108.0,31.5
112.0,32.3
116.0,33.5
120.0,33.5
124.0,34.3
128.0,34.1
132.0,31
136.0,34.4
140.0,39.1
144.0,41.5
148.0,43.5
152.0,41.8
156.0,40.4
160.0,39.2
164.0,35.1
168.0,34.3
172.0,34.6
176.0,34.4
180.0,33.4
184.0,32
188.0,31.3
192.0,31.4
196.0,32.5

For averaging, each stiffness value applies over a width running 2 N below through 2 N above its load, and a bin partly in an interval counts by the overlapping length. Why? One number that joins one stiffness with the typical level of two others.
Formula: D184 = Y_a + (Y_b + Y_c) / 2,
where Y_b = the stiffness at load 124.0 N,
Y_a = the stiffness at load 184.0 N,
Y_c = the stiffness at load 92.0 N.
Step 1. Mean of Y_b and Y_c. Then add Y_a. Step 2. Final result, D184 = 65.8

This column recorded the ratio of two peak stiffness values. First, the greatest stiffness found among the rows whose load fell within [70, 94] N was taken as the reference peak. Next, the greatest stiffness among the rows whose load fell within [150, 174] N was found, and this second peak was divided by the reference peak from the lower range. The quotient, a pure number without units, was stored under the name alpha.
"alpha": 1.21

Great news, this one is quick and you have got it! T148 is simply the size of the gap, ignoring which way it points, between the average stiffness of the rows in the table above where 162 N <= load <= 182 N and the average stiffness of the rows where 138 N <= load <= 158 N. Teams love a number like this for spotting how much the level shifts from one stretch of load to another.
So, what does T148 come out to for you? 6.9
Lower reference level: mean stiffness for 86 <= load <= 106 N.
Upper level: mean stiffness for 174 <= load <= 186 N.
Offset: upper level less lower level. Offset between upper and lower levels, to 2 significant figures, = 1.2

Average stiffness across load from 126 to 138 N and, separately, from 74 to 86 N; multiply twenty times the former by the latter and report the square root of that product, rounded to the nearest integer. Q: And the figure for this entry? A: 148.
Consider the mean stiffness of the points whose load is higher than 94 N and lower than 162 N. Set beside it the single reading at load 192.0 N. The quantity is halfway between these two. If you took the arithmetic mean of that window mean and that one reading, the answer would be 33.5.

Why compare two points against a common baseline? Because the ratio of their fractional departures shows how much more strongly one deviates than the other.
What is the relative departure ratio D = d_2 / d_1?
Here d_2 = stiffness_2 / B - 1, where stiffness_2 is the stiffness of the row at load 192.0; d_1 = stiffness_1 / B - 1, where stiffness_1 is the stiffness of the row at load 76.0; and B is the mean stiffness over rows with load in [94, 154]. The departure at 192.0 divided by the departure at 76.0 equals 1.5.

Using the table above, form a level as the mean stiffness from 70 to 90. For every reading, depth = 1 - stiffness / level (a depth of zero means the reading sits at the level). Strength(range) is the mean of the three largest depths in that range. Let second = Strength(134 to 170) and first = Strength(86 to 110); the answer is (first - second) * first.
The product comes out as 0.0044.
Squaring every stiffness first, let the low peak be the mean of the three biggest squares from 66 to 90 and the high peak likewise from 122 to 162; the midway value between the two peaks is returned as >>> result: 1446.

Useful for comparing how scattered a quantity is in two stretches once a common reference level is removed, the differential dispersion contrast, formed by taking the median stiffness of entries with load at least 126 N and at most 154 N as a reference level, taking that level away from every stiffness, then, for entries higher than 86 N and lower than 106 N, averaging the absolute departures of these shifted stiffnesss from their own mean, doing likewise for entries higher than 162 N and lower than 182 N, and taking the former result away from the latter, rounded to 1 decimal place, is -0.5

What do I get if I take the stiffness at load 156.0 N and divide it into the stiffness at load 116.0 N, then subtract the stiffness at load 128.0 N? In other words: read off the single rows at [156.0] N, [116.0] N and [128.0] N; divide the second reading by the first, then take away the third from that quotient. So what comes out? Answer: -33.3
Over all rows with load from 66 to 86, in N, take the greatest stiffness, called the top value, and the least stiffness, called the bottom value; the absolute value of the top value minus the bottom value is 2.3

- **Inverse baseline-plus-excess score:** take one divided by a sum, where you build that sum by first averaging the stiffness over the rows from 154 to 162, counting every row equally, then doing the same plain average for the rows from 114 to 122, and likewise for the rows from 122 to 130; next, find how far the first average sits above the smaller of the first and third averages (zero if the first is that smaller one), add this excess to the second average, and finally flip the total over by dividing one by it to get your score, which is 0.0256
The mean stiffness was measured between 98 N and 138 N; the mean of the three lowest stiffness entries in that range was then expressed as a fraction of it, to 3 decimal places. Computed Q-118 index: 0.953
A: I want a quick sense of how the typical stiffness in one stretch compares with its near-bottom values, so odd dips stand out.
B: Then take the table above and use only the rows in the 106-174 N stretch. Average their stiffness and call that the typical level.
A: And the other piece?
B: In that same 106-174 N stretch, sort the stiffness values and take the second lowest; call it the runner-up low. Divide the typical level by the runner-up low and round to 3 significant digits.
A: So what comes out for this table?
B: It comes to 1.15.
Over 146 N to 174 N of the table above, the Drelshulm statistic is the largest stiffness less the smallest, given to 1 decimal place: 9.2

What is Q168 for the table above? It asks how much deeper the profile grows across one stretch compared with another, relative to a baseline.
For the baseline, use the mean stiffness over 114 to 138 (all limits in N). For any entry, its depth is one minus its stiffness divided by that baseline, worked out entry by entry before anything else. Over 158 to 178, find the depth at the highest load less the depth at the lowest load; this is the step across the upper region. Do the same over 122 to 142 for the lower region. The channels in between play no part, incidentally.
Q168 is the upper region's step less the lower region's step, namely 0.29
